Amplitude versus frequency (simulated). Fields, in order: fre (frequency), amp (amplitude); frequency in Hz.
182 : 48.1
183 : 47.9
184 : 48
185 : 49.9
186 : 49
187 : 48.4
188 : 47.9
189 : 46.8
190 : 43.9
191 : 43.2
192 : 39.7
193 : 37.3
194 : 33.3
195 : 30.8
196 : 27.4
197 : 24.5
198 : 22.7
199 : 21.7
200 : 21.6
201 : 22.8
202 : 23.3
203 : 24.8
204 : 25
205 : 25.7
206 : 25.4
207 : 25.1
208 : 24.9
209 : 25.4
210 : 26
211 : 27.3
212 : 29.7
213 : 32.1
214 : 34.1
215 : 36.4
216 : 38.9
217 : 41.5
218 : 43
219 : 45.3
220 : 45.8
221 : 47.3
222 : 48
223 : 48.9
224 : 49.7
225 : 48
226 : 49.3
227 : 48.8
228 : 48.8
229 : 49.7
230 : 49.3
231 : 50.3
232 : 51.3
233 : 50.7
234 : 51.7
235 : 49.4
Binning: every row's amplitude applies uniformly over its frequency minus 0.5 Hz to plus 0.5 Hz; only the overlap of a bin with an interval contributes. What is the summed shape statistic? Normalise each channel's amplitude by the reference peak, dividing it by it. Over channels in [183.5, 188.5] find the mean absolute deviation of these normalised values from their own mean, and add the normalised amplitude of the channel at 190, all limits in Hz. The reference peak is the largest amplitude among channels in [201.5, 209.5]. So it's 1.73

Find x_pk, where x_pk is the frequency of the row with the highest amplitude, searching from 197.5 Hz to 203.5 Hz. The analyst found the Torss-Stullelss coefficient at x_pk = 203 Hz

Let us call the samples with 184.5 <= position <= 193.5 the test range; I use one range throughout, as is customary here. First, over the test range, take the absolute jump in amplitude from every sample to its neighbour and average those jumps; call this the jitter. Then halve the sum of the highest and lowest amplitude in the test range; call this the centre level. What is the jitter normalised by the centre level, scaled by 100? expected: 3.6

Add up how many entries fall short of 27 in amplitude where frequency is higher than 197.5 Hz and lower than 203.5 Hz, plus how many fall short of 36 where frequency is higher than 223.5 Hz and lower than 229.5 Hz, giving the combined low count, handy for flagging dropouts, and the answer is 6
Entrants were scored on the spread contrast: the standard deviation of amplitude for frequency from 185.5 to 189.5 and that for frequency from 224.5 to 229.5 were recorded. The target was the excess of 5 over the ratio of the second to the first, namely 4.3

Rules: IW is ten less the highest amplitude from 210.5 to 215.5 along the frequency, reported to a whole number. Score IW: -26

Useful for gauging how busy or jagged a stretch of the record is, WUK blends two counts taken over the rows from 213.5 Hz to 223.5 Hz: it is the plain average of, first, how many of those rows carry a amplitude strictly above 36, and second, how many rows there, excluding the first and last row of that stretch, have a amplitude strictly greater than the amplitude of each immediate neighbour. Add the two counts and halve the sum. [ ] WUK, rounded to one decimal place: 4.5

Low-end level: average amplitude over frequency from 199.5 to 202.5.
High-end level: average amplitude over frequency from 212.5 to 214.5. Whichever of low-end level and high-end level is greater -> 33.1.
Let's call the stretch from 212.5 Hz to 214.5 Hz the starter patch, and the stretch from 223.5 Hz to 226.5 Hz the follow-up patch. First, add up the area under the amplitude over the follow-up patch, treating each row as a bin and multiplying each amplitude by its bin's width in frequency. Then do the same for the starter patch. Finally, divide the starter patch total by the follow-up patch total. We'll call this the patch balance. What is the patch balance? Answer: 0.45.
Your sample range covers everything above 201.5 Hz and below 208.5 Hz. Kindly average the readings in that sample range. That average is 25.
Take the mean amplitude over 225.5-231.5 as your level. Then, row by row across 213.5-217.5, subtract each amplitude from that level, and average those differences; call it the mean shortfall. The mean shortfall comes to 11.6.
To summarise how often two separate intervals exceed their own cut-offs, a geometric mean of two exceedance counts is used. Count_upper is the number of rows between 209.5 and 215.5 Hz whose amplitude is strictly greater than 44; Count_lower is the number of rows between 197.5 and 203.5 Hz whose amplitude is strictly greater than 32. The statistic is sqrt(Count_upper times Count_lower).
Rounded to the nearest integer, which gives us 0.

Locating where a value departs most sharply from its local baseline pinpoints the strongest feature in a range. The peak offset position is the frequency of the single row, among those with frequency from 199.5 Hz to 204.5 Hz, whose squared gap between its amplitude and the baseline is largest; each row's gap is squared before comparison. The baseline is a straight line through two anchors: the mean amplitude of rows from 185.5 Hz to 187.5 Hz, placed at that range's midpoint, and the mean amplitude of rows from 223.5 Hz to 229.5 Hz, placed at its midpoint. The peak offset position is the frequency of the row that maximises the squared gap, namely 200 Hz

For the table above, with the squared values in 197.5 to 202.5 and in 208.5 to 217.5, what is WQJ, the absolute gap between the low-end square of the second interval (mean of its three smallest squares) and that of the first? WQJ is 205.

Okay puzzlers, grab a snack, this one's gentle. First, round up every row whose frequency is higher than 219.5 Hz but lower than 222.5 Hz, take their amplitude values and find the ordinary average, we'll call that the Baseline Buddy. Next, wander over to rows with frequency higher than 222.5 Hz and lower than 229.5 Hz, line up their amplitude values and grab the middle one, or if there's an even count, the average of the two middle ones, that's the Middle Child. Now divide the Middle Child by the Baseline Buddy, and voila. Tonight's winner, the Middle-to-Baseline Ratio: 1.0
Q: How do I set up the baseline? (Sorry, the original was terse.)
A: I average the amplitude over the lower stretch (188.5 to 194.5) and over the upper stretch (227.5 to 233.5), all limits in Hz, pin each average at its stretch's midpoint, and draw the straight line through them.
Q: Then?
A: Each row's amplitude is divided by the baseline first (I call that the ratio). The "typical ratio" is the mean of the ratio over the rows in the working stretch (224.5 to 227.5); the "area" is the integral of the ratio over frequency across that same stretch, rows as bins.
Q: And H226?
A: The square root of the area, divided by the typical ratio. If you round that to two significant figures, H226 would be 1.7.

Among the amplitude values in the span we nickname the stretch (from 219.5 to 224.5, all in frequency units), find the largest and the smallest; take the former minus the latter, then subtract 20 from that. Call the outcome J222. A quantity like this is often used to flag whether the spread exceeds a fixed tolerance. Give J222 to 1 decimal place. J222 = -16.1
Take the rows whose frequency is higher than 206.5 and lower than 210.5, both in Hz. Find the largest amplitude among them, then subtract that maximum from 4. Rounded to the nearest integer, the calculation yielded -22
